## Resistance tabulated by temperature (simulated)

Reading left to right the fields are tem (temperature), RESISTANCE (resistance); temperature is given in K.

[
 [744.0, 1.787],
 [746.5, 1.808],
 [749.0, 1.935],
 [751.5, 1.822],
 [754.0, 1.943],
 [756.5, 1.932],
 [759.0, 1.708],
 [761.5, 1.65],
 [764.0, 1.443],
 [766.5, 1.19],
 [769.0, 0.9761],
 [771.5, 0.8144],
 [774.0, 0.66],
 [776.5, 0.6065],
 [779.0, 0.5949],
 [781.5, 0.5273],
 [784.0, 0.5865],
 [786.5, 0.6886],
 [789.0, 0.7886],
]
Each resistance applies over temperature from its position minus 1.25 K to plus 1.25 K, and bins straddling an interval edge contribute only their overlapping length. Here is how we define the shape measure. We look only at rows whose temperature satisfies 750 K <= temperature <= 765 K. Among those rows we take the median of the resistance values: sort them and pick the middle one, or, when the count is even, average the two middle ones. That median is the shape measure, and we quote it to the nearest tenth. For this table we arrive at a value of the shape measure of 1.8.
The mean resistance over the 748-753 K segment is 1.9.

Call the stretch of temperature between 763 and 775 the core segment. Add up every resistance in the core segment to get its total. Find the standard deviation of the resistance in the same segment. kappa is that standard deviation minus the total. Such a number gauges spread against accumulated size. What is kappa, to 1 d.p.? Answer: -4.8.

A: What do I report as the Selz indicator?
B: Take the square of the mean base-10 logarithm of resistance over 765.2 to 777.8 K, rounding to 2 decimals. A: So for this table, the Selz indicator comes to 0.01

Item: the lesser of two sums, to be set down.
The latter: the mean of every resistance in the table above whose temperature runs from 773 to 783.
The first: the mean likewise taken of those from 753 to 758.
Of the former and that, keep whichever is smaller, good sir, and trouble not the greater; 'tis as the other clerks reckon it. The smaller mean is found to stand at 0.60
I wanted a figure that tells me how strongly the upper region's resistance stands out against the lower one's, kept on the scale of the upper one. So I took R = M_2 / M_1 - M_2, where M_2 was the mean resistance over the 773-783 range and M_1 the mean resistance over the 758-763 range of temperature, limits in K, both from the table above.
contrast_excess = -0.24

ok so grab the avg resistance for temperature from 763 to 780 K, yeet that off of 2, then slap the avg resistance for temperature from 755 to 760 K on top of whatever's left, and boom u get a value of 2.9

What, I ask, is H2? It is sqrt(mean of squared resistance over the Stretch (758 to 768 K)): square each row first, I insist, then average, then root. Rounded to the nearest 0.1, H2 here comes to 1.5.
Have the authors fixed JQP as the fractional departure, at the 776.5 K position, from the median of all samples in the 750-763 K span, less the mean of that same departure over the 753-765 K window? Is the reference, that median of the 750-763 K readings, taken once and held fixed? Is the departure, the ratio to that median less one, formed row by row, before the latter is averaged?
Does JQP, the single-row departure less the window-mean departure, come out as -0.6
